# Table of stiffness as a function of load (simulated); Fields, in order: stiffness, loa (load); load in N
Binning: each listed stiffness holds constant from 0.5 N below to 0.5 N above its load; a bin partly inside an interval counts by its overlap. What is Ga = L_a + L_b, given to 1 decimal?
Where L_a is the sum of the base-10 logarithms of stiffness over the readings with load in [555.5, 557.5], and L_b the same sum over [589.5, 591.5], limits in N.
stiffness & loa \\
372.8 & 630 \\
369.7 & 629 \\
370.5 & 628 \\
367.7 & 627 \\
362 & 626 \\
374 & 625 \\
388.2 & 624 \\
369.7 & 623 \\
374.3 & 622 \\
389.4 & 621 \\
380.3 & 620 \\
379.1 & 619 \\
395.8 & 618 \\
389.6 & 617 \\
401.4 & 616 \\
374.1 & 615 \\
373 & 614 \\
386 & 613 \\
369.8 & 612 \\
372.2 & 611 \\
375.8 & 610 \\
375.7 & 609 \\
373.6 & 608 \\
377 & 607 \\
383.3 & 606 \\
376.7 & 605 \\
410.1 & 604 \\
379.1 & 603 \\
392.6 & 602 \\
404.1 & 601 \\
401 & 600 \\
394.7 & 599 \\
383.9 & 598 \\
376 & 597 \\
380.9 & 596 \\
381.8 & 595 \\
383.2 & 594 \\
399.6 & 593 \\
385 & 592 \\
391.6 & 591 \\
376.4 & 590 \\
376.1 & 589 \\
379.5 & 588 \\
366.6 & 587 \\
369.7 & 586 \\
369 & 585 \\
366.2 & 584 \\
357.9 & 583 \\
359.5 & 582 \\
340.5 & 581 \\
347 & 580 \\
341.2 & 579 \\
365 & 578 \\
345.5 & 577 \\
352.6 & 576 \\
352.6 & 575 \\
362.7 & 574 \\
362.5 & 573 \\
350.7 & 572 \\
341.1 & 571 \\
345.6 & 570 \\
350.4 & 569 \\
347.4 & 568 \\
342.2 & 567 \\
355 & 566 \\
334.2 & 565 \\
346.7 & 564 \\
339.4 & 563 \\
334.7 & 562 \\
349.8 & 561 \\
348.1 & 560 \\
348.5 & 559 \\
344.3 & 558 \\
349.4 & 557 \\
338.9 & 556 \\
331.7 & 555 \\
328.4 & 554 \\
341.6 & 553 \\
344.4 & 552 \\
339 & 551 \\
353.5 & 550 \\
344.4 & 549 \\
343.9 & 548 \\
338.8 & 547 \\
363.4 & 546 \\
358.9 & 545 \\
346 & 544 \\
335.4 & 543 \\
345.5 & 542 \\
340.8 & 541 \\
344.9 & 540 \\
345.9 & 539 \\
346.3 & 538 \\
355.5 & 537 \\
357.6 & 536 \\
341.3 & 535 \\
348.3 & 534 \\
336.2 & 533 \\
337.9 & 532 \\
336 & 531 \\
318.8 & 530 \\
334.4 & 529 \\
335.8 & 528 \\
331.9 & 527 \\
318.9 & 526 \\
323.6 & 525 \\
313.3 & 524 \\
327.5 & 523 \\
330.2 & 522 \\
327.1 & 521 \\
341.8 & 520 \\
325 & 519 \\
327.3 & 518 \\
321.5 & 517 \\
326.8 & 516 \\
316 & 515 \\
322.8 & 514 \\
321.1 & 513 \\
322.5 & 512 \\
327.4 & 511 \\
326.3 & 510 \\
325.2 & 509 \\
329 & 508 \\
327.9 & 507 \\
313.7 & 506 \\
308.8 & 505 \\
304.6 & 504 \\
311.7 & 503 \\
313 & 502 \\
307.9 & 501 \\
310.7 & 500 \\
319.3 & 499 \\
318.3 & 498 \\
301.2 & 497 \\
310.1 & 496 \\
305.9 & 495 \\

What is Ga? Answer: 10.2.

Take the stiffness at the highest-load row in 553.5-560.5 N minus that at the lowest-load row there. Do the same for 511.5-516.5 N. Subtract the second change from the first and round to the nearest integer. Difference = 15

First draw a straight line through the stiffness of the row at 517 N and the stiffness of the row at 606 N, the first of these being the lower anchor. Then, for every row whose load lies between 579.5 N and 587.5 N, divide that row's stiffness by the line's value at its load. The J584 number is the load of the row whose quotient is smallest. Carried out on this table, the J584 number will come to 581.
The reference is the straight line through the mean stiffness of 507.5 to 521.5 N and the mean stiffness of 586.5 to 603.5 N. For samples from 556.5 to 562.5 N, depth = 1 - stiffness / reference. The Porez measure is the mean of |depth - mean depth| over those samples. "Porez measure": 0.0123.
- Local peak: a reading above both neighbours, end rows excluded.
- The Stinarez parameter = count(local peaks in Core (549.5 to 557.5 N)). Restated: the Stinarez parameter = 1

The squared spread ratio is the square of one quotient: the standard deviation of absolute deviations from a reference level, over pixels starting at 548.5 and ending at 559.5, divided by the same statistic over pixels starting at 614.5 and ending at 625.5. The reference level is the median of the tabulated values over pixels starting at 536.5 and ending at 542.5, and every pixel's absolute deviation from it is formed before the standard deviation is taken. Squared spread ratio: 0.3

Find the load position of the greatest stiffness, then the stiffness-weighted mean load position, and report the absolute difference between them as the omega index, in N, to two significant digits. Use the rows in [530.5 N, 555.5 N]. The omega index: 3.0 N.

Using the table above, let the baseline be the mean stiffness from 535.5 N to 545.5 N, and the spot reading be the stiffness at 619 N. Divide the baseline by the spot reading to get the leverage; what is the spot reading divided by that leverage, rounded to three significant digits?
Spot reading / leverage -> 413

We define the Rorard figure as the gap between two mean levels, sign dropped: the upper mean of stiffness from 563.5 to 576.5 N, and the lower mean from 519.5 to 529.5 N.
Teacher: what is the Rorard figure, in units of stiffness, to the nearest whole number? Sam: 21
